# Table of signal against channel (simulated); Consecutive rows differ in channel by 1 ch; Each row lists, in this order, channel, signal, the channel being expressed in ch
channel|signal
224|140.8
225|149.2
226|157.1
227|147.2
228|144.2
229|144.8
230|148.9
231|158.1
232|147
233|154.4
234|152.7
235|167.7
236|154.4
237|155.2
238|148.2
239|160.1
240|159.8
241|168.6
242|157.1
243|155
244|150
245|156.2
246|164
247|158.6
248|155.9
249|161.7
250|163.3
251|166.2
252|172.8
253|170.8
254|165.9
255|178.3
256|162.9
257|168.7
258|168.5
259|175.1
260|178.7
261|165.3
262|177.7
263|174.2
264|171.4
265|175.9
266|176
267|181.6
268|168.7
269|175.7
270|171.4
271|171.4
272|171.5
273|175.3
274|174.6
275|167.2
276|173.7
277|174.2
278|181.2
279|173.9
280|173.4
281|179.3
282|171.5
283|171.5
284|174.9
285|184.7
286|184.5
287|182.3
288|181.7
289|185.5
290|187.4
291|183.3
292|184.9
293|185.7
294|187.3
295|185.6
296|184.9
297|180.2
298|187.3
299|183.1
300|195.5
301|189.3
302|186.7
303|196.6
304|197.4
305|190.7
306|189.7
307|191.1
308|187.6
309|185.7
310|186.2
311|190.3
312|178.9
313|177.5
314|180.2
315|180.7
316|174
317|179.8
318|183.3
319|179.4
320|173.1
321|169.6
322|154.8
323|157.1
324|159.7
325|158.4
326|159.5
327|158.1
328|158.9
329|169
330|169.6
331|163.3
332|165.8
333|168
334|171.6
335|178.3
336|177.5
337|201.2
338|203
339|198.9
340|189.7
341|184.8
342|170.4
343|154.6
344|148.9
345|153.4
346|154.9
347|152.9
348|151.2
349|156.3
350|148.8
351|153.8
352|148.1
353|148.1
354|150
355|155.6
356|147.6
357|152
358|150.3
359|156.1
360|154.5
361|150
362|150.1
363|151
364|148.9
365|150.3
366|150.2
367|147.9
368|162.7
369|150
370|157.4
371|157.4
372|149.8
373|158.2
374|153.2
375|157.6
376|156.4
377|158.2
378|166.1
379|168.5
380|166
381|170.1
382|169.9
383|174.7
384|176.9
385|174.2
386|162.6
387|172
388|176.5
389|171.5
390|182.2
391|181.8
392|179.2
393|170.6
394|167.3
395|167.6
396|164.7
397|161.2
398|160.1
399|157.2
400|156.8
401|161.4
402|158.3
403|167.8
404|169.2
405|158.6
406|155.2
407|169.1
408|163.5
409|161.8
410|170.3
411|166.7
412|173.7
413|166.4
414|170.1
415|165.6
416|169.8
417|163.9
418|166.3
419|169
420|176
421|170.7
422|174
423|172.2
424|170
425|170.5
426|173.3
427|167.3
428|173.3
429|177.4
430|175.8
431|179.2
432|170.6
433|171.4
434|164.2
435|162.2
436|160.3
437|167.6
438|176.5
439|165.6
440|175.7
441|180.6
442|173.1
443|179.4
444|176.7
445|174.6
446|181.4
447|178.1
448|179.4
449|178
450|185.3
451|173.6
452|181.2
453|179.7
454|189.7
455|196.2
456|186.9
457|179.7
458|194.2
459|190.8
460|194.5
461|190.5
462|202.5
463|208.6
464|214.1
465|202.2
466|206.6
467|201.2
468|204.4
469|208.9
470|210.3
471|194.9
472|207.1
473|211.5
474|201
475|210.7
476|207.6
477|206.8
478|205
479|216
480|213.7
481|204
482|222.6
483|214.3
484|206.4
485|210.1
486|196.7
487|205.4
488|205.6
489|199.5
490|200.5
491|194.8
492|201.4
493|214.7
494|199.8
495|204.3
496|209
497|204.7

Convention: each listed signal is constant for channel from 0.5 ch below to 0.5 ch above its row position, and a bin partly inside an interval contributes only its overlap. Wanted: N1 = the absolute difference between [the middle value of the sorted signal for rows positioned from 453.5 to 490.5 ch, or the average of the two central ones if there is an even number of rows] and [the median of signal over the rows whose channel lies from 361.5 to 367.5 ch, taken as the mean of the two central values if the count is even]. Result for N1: 55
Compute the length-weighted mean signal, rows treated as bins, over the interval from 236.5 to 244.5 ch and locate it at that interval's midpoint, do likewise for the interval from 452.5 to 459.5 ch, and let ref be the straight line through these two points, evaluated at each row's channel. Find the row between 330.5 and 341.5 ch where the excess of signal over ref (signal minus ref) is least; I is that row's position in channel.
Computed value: 331 ch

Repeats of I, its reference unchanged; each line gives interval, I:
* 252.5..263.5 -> 256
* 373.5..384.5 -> 374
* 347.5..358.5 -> 356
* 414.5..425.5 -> 417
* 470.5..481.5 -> 471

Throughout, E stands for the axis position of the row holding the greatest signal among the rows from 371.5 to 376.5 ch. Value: 373 ch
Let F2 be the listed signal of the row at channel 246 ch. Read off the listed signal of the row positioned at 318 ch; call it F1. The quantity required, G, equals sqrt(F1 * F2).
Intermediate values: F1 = 183.3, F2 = 164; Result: 173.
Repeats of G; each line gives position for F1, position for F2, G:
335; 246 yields 171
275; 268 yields 168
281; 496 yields 194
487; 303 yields 201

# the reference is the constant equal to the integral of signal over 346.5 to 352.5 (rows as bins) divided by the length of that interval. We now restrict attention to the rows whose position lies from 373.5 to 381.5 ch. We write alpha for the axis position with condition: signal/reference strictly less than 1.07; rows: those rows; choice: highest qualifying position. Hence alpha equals 377 ch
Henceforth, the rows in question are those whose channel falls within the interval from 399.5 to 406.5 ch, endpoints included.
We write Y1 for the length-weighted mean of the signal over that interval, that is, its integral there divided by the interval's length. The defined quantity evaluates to 161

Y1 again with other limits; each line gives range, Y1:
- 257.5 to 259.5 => 172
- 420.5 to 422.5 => 172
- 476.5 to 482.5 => 211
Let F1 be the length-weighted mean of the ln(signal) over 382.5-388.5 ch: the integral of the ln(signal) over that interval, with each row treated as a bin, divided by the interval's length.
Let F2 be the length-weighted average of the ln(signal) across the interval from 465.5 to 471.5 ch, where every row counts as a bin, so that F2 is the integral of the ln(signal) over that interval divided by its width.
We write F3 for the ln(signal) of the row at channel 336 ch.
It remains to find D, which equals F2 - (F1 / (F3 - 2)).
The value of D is 3.70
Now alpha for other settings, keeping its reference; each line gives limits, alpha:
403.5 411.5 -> 409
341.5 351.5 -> 351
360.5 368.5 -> 367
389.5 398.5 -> 398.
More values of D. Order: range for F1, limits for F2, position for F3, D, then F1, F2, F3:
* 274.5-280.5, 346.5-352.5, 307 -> 3.44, 5.16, 5.0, 5.25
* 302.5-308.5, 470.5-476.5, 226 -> 3.60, 5.26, 5.3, 5.06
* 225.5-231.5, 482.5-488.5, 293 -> 3.78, 5.01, 5.3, 5.22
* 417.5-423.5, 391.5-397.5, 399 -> 3.44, 5.14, 5.1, 5.06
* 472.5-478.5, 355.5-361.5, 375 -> 3.28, 5.33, 5.0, 5.06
